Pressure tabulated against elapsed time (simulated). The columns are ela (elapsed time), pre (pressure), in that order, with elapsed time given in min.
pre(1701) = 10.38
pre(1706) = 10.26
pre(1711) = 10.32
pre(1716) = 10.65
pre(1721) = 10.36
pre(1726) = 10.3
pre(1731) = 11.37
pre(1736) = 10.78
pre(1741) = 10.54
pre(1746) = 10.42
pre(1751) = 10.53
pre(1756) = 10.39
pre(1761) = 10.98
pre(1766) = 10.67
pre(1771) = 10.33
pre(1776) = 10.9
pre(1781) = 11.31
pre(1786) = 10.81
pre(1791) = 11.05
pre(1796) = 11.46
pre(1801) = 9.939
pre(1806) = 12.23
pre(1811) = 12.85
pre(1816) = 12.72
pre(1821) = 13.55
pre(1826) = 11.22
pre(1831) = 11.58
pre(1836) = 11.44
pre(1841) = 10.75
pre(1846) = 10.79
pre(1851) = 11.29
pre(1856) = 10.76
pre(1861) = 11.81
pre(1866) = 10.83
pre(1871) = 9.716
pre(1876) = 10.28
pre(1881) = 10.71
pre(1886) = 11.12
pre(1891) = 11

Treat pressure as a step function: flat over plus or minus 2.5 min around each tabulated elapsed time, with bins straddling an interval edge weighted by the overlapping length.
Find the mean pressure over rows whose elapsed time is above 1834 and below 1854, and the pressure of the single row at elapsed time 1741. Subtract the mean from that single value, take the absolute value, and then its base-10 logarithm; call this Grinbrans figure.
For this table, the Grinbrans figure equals -0.3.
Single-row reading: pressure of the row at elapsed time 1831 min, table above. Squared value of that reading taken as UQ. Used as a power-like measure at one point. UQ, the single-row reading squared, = 134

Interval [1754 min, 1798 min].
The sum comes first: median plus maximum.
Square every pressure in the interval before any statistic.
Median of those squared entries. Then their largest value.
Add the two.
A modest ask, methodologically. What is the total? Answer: 250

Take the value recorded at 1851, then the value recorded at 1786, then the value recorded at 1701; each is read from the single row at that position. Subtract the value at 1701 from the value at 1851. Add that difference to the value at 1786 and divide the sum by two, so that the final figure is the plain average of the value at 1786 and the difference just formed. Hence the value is 5.9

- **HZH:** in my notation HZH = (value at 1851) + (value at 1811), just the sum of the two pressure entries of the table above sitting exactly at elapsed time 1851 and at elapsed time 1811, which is 24.1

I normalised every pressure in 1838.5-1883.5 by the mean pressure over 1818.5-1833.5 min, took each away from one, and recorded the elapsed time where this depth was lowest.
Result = 1861 min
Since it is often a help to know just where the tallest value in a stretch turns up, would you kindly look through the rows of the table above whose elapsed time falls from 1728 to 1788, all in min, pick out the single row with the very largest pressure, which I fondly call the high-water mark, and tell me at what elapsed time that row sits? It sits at 1731 min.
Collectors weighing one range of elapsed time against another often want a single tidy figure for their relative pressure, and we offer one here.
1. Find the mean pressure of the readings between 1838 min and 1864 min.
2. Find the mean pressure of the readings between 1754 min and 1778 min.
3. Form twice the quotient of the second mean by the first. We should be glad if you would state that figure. 1.923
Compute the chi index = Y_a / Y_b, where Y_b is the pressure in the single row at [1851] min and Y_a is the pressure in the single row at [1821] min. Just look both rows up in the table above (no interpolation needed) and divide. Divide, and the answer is 1.20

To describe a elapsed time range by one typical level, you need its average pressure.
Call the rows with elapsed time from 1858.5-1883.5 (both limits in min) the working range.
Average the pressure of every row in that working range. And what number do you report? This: 10.7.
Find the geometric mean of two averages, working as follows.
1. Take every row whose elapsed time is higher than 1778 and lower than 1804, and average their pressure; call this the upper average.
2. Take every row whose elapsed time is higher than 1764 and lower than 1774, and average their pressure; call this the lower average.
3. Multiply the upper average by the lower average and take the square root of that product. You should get 10.7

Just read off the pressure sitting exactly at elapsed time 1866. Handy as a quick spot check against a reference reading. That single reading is 10.83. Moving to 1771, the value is 10.33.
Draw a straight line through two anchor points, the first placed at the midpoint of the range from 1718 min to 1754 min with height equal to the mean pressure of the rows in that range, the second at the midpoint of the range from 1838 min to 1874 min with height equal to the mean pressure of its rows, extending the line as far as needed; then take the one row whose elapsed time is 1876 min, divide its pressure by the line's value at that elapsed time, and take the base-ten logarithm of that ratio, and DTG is -0.025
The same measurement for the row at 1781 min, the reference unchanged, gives 0.024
